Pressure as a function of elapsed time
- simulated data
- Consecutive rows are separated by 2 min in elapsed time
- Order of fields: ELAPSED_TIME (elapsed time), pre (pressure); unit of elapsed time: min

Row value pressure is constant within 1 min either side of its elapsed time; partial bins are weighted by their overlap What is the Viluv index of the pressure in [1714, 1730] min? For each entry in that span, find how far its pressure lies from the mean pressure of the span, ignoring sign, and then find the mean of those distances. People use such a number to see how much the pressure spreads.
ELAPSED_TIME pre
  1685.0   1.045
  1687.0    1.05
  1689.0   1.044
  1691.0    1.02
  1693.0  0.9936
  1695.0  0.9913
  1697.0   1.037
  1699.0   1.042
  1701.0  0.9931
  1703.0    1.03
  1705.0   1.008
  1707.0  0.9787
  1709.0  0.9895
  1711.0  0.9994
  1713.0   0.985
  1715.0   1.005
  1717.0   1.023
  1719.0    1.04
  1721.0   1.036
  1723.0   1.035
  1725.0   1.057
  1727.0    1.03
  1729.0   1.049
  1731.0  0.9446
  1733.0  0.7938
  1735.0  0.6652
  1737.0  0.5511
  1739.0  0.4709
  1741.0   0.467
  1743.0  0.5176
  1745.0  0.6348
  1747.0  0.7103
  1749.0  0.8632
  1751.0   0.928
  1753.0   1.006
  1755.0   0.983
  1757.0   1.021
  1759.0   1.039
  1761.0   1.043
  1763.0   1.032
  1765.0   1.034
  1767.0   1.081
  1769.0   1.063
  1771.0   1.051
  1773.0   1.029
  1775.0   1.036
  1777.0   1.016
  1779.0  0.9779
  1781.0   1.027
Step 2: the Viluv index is 0.011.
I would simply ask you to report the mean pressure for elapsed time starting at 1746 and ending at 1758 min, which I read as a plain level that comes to 0.92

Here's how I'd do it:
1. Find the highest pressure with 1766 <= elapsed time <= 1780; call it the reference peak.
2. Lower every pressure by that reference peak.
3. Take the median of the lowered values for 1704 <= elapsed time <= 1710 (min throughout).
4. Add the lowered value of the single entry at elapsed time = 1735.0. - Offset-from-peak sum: -0.5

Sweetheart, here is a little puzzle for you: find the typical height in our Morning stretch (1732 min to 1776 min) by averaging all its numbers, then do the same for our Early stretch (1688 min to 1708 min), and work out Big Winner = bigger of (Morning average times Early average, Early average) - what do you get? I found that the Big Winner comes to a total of 1.01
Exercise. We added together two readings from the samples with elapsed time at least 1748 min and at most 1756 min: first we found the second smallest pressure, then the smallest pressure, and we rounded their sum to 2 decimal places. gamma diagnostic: 1.79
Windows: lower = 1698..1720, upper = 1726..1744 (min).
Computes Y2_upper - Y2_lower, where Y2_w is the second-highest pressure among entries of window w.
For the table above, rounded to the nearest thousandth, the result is -0.010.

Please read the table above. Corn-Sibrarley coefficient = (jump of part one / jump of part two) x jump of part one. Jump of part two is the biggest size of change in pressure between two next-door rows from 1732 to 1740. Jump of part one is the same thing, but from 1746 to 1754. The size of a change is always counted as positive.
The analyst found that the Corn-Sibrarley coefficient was 0.18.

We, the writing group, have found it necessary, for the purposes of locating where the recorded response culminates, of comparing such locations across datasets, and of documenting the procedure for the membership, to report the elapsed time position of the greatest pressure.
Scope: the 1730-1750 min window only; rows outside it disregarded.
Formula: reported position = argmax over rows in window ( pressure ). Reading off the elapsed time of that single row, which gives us 1731.0 min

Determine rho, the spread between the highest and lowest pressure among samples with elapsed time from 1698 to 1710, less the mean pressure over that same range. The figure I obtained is -0.94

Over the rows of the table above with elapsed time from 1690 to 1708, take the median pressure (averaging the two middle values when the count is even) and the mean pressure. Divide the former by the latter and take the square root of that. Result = 1.00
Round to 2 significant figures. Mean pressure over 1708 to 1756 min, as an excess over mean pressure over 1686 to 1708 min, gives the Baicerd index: -0.15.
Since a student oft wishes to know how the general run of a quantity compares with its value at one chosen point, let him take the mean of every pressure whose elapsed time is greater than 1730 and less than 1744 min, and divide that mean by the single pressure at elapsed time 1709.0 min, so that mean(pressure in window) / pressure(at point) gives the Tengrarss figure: 0.64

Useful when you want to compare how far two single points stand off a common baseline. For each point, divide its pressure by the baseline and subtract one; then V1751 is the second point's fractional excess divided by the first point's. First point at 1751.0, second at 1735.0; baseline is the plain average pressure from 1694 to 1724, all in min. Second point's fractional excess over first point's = 4.1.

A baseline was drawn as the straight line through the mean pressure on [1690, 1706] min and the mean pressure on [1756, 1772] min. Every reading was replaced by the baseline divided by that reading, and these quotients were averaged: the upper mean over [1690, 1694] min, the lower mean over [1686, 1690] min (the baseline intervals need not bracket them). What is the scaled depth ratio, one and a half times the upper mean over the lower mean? 1.6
